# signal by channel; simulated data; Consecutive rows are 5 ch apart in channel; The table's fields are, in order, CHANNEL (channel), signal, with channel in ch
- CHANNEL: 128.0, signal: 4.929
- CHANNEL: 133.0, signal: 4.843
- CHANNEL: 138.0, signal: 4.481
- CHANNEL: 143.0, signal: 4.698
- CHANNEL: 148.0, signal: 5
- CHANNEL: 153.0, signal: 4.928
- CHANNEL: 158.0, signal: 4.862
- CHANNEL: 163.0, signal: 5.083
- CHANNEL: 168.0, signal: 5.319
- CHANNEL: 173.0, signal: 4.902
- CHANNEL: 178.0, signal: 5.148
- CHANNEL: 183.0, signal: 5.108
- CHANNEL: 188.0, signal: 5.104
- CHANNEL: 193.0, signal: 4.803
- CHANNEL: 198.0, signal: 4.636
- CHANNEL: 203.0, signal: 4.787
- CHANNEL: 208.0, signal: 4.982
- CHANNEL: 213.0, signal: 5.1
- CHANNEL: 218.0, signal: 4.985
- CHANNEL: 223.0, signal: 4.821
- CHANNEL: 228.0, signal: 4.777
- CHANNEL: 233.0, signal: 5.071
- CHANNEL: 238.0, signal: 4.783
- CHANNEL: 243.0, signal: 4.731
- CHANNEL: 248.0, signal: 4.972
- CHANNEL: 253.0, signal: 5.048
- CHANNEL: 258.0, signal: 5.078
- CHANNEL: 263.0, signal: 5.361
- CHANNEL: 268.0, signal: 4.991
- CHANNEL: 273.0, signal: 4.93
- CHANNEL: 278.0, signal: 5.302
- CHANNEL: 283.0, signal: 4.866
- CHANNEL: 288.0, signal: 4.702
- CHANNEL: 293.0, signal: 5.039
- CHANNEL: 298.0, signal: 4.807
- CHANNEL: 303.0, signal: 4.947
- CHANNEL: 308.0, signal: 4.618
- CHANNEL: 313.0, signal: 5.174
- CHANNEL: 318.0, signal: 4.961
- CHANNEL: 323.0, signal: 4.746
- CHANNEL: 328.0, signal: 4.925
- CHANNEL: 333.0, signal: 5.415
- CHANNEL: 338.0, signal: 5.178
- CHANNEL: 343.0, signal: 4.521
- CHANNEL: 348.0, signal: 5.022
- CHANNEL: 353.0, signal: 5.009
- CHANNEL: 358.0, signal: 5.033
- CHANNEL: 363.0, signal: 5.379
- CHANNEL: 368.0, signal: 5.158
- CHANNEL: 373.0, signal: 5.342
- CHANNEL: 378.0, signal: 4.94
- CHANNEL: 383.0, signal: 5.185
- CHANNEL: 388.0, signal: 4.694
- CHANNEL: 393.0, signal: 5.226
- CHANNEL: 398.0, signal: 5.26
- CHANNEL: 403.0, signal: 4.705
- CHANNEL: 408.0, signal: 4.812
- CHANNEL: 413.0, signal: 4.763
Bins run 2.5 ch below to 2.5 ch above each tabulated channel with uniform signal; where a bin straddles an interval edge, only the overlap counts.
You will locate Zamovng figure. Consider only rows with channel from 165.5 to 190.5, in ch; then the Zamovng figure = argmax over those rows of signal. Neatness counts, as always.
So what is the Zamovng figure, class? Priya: 168.0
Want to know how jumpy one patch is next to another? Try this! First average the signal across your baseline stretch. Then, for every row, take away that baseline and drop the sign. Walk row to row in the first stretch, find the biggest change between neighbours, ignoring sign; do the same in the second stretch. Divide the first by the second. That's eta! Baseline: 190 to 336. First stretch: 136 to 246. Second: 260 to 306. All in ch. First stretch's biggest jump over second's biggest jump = 0.90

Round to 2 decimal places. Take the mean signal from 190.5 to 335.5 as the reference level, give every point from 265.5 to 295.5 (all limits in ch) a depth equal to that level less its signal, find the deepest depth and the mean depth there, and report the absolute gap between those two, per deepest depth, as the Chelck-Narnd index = 1.12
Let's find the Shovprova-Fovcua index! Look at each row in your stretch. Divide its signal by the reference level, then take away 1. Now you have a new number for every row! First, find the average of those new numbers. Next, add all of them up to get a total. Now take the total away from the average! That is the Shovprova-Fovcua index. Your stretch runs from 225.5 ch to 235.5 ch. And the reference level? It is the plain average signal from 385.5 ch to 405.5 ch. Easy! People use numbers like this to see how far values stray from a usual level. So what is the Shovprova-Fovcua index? 0.010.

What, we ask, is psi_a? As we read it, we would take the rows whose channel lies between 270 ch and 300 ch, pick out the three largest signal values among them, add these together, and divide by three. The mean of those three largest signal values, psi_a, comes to 5.09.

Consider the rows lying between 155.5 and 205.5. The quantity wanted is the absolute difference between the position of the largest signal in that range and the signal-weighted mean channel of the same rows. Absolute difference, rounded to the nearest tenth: 12.2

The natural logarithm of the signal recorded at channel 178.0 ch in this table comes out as 1.64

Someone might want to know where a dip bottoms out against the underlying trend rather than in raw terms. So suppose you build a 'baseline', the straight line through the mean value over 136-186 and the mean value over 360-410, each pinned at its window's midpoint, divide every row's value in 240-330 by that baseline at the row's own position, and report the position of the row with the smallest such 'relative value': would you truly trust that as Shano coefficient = 308.0 ch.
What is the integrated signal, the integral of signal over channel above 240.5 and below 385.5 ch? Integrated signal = 727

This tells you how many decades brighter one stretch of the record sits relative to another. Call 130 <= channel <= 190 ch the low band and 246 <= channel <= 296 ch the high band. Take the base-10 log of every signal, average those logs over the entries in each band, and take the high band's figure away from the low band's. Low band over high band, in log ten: -0.0064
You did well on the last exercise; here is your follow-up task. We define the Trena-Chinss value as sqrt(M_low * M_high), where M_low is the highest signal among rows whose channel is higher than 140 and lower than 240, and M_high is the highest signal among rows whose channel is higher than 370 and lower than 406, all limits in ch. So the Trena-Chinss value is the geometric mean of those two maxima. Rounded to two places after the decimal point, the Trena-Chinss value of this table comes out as 5.33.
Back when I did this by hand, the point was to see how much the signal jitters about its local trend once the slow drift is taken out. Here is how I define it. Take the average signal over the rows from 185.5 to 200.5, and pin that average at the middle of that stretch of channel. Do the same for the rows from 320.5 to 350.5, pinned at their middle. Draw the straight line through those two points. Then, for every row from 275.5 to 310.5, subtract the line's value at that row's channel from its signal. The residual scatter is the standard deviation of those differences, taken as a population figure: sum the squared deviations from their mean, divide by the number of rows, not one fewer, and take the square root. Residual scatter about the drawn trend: 0.22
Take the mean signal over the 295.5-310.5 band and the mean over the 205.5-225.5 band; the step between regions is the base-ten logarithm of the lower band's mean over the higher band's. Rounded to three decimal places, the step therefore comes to 0.016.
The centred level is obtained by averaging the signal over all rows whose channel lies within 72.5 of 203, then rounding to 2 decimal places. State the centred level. 4.94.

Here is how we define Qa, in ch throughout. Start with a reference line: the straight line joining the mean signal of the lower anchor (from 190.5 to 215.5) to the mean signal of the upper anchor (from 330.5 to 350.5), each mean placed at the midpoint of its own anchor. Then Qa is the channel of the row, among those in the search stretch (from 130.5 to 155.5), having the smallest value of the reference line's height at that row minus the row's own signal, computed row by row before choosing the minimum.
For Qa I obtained 148.0 ch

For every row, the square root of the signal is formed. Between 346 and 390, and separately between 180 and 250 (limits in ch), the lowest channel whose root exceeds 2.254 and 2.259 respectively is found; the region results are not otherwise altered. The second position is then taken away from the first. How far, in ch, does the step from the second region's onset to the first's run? 180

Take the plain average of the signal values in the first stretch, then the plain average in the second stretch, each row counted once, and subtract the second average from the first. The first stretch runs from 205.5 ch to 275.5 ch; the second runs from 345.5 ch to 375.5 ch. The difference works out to -0.18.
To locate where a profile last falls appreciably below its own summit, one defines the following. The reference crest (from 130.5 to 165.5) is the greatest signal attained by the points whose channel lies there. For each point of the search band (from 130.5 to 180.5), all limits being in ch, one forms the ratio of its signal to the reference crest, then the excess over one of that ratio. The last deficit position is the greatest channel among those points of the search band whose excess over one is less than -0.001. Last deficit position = 173.0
